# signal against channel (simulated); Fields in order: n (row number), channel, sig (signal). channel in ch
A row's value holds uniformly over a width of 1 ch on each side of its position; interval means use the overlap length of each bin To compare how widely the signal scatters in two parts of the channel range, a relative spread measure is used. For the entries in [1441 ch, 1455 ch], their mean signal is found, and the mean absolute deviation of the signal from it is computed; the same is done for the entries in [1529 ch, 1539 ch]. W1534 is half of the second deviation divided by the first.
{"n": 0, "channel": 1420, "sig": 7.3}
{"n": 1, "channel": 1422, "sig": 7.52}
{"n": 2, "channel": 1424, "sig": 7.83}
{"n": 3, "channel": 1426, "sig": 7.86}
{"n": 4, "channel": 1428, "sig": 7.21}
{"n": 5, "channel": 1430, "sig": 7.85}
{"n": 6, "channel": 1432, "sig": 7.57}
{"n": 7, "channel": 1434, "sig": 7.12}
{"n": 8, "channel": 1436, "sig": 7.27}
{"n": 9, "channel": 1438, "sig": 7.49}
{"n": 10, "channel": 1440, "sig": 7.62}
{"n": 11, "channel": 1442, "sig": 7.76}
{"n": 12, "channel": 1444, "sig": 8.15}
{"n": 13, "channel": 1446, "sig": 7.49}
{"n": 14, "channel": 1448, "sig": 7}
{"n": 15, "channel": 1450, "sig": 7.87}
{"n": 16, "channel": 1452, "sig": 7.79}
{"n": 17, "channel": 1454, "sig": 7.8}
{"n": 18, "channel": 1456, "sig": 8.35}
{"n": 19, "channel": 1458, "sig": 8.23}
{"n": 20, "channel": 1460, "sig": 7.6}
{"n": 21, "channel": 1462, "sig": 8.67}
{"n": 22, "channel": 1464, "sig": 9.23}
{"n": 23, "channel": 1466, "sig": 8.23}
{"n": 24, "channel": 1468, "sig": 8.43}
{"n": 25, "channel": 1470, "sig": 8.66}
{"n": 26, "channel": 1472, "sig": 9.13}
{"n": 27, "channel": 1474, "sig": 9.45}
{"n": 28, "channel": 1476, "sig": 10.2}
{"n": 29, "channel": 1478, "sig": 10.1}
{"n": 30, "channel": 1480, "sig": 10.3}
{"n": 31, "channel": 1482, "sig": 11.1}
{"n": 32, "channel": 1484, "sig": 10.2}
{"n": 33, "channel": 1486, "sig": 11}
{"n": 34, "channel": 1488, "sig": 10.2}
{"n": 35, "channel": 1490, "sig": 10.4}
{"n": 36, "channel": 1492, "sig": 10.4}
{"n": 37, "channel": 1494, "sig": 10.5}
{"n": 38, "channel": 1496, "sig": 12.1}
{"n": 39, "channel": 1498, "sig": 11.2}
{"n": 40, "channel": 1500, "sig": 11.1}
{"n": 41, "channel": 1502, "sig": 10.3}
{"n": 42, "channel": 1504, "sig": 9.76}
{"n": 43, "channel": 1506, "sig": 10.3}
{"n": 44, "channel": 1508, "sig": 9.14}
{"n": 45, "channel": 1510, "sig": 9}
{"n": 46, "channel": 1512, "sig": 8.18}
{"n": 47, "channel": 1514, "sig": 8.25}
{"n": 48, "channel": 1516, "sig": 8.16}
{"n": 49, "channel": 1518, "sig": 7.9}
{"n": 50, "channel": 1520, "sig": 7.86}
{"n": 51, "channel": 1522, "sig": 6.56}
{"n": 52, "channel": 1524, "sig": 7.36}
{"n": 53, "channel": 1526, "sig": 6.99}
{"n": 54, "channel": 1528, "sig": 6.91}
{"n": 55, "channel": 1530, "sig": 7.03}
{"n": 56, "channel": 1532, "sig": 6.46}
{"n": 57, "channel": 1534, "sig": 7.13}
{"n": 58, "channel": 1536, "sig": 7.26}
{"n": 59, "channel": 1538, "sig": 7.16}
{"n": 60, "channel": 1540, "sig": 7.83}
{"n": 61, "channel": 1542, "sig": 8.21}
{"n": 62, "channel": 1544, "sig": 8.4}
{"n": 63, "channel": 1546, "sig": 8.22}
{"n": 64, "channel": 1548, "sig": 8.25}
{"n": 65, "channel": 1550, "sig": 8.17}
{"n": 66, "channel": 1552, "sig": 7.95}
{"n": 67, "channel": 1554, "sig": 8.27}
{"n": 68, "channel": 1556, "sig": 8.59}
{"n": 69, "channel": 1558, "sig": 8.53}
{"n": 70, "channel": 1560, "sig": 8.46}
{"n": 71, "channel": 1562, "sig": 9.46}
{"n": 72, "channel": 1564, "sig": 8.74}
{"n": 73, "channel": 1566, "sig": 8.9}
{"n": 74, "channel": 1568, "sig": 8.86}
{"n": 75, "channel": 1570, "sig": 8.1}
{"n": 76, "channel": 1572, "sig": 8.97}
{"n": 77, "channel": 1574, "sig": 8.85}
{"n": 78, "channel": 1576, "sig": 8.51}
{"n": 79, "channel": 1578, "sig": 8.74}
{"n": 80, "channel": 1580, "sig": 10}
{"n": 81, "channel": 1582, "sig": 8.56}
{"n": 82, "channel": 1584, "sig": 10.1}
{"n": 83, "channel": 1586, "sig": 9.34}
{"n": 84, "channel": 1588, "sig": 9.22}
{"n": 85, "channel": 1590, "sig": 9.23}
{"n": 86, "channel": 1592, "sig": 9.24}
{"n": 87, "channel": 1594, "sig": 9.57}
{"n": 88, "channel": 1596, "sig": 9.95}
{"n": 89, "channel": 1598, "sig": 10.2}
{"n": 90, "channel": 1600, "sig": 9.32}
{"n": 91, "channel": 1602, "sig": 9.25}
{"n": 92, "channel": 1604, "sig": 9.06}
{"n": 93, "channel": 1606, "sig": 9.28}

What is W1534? 0.43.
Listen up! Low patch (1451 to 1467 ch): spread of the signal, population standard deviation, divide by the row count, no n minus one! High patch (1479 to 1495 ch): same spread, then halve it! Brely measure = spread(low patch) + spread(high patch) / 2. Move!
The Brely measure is 0.7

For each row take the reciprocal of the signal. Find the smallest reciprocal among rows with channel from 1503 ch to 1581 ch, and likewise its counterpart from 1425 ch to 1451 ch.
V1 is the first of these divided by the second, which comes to 0.79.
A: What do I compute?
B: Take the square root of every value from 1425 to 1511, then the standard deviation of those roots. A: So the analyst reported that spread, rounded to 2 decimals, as 0.23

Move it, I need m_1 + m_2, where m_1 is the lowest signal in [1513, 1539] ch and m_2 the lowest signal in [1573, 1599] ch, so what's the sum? 15.0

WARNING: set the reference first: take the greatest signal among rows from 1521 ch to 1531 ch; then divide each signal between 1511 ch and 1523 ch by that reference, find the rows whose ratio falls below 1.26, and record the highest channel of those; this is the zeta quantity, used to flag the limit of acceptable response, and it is 1522 ch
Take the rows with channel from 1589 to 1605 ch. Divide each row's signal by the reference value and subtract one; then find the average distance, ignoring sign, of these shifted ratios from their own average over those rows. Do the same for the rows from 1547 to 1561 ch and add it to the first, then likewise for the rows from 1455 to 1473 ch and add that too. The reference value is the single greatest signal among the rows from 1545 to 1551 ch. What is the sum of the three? 0.11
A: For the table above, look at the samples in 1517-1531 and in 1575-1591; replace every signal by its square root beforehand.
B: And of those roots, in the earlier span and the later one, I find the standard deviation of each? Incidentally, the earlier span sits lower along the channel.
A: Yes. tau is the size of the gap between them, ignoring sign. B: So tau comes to 0.01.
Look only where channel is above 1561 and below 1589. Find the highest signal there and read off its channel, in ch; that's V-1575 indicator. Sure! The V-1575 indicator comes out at 1584 ch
